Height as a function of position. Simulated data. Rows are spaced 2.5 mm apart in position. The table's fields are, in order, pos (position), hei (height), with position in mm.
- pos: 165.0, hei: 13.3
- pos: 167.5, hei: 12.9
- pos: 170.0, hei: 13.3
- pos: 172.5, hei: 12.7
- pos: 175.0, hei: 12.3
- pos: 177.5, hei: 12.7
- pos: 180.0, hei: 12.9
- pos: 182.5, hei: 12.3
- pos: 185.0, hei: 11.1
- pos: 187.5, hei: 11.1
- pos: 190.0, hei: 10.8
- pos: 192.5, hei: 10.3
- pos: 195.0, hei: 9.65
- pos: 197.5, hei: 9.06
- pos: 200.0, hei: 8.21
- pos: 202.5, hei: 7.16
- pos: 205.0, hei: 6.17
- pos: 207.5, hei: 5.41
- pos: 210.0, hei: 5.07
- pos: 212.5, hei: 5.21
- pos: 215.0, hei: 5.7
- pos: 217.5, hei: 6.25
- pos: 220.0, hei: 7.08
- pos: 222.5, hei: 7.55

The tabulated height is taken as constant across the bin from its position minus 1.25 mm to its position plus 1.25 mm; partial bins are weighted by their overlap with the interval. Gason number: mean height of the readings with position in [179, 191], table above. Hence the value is 12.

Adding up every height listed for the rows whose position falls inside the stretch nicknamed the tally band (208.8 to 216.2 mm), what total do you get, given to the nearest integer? 16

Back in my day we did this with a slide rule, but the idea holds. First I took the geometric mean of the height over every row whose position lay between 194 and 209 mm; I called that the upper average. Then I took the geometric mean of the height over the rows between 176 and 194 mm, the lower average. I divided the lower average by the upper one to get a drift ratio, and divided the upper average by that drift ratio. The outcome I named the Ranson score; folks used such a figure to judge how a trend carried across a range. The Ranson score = 4.8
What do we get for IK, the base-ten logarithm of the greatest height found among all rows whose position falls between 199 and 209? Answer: 0.91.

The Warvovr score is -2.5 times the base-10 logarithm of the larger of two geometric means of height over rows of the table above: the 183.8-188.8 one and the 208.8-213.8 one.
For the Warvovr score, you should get -2.61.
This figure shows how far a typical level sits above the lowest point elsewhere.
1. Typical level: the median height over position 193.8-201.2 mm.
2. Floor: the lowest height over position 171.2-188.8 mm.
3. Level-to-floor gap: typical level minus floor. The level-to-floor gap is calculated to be -2.0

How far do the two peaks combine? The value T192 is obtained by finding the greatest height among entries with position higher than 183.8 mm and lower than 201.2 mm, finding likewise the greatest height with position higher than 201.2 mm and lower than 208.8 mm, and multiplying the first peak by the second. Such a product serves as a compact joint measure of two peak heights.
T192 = 79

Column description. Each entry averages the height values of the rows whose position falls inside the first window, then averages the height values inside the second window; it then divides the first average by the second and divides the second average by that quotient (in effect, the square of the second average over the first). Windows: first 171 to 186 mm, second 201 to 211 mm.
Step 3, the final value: 2.9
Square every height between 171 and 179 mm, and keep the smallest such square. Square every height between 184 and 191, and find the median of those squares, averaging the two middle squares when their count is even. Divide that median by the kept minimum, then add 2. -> 2.81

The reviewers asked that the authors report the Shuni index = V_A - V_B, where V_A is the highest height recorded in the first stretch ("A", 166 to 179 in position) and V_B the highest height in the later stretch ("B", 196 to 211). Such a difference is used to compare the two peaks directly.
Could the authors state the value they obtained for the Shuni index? 4.2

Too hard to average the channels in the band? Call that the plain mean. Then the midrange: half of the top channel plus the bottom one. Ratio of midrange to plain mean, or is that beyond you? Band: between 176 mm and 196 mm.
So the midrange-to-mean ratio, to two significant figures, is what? 0.99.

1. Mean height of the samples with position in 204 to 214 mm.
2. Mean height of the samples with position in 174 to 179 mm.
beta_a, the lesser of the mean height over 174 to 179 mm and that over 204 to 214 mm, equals 5.5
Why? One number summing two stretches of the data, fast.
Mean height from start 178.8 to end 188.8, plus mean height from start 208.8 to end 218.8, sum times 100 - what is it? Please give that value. 1741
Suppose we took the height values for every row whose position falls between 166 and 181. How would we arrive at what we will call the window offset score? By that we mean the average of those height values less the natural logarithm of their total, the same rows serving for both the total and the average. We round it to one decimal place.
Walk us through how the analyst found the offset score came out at 8.5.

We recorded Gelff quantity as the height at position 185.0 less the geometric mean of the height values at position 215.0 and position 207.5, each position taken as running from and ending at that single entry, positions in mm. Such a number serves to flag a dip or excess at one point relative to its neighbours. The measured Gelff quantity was 5.5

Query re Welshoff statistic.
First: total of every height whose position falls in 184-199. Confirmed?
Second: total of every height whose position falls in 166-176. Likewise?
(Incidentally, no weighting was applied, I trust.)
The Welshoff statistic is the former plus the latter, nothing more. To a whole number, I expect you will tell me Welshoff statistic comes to 113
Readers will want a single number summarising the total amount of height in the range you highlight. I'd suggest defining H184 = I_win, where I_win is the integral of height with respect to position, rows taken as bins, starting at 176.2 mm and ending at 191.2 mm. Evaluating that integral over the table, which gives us 177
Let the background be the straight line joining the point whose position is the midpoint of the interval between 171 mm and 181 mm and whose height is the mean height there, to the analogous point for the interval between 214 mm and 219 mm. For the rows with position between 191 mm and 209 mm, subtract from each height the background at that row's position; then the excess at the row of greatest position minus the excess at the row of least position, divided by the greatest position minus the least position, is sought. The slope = -0.16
